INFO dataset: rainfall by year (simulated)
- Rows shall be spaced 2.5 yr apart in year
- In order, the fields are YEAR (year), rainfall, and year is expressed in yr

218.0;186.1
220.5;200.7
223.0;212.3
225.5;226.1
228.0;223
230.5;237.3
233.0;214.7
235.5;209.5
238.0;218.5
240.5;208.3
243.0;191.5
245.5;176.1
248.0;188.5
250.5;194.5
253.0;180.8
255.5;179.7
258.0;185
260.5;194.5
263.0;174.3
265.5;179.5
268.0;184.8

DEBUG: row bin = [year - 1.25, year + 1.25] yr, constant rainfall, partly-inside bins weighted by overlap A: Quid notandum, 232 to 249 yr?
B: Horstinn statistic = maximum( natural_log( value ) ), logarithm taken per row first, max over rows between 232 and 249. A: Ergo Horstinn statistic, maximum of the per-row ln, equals 5.39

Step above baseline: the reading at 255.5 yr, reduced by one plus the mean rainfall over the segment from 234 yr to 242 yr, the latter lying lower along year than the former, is -33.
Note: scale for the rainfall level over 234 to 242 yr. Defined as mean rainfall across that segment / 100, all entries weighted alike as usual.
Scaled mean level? 2.12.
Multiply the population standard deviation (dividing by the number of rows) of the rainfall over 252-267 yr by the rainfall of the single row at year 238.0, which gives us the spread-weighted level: 1373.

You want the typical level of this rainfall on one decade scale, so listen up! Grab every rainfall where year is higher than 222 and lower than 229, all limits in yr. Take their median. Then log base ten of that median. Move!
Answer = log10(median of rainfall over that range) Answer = 2.35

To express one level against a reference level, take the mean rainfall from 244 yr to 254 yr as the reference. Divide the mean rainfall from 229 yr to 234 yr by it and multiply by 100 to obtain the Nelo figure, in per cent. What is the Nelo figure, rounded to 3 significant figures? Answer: 122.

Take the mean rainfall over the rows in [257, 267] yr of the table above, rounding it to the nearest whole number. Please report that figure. 183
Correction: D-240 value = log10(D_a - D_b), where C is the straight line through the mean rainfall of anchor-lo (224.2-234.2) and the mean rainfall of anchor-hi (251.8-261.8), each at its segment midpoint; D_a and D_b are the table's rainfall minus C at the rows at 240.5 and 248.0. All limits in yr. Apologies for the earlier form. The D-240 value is 0.95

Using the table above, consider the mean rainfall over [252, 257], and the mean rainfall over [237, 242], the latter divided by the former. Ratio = 1.18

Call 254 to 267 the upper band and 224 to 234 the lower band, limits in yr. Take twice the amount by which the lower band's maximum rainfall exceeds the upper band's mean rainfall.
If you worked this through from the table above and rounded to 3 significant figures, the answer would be 109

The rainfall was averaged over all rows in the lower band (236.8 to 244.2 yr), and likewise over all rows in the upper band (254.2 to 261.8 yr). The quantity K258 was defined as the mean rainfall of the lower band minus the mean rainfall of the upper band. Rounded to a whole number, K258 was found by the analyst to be 20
